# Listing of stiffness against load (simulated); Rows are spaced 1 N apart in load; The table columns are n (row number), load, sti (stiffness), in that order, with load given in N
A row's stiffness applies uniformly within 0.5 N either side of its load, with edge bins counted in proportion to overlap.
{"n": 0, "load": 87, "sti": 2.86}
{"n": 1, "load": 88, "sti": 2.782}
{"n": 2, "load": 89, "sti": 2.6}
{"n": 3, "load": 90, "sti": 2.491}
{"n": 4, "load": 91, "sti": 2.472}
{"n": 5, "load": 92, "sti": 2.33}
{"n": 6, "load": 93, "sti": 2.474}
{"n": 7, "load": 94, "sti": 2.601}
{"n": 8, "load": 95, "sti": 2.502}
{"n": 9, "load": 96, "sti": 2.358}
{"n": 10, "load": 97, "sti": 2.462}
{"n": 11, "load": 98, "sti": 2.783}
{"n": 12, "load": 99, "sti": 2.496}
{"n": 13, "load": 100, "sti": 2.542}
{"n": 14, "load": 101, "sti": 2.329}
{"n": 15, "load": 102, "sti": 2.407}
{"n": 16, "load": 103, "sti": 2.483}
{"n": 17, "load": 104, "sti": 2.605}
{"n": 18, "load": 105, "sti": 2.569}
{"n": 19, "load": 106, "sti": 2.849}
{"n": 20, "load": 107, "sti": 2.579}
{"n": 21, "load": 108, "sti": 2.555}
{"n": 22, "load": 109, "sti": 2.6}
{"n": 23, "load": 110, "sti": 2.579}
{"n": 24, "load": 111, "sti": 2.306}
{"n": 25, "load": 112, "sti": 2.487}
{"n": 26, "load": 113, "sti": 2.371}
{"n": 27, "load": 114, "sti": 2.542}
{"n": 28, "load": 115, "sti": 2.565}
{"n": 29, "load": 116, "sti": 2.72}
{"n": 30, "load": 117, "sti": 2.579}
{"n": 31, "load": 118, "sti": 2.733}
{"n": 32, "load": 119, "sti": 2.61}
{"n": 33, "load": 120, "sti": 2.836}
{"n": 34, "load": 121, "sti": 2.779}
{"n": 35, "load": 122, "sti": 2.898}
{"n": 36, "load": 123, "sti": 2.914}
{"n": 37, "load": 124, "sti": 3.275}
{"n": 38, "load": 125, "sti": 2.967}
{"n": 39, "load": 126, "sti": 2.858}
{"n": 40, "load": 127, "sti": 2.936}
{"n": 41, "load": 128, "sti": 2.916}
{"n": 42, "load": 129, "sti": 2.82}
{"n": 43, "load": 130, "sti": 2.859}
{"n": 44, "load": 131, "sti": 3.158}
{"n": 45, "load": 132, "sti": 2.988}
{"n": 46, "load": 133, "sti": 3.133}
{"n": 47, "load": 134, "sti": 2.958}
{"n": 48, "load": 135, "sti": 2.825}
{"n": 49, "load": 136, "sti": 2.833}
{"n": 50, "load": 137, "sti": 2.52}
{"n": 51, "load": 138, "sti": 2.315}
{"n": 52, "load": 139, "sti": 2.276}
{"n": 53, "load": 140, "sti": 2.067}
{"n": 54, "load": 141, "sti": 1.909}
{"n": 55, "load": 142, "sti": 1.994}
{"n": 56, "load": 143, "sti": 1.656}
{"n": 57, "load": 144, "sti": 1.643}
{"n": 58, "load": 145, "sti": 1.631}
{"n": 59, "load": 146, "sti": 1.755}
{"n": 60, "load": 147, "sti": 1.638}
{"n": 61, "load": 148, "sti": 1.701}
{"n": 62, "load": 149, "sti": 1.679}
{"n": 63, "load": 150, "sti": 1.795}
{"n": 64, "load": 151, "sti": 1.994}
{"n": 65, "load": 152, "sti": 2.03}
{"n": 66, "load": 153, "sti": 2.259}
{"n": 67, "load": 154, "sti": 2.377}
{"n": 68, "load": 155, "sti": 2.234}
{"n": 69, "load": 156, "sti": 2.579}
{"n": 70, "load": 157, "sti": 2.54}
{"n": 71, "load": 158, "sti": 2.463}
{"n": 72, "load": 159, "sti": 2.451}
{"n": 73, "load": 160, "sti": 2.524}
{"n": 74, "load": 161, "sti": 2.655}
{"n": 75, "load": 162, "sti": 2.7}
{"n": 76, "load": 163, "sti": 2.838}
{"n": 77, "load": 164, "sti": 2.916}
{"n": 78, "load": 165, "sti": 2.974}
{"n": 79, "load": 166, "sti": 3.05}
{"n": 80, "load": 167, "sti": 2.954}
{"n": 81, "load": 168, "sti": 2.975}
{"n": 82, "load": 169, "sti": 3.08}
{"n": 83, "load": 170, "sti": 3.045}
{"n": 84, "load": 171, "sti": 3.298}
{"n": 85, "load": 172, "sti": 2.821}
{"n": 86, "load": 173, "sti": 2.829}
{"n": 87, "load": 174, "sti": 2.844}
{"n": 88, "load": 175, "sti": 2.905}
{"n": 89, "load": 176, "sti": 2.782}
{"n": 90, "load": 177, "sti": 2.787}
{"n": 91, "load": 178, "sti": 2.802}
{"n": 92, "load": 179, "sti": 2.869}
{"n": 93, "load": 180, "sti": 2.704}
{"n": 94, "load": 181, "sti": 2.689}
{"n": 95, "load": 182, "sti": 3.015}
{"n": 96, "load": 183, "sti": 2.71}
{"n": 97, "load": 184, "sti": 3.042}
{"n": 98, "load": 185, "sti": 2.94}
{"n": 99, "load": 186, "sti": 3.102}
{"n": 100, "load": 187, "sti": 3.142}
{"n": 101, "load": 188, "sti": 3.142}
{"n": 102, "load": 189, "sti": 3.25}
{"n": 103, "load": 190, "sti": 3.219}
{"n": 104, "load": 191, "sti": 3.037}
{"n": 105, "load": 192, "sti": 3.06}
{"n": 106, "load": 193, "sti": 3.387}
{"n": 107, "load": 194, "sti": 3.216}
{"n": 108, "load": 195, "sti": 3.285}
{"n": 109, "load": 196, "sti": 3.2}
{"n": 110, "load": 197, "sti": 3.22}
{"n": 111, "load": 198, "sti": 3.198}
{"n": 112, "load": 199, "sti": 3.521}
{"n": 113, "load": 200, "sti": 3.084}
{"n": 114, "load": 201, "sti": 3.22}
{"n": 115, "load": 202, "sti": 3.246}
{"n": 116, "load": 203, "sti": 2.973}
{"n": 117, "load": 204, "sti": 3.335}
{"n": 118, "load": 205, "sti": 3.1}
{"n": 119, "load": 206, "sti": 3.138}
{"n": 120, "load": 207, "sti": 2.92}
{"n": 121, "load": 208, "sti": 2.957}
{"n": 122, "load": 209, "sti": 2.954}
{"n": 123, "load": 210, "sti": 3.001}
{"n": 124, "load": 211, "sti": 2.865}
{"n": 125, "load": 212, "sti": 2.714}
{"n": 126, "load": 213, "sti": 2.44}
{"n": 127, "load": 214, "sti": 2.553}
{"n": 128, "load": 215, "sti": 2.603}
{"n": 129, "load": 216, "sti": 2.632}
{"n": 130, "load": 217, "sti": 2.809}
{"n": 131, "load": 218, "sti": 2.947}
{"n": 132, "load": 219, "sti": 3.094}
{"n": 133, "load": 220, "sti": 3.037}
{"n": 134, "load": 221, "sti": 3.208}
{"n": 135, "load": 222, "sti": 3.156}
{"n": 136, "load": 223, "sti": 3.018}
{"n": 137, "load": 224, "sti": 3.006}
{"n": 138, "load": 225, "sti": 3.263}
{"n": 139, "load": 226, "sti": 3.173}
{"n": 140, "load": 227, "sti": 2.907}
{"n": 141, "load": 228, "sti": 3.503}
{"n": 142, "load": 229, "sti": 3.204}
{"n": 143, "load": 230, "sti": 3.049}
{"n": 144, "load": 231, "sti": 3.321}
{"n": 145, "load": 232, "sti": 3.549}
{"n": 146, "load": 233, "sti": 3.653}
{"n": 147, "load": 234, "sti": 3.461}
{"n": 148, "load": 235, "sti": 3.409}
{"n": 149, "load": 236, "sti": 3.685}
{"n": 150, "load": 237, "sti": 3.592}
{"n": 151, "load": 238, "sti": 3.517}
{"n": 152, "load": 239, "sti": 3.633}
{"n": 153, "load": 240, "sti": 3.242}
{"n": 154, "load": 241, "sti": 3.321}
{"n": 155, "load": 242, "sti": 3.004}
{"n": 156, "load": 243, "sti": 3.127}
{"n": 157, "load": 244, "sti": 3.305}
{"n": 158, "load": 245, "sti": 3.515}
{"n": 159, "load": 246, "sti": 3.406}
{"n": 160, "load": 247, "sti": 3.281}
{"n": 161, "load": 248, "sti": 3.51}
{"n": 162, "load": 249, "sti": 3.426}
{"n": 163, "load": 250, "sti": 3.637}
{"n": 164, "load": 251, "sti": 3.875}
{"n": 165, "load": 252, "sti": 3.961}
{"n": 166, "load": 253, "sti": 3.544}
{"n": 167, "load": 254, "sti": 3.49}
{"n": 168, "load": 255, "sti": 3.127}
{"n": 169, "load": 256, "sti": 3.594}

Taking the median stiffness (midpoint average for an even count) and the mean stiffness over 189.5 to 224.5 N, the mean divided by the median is 0.99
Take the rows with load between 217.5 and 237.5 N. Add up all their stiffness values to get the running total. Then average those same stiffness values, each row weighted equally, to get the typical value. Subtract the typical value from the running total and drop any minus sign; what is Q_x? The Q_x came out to 62.0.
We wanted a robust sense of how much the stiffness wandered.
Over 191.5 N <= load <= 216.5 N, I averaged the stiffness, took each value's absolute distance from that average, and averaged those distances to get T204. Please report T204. 0.220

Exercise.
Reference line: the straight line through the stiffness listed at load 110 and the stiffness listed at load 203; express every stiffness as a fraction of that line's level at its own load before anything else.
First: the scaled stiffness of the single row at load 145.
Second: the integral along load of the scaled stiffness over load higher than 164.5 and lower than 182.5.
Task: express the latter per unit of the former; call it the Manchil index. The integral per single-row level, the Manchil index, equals 30.8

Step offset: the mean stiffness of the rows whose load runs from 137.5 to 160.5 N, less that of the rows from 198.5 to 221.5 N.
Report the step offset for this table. -0.91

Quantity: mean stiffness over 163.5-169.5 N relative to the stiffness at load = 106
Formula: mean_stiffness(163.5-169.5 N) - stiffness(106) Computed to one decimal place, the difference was 0.1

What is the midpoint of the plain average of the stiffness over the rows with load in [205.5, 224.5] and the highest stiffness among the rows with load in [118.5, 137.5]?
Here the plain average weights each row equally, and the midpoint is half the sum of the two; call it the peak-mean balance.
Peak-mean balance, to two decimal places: 3.09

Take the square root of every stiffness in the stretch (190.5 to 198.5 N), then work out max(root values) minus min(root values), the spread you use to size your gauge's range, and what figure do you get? 0.10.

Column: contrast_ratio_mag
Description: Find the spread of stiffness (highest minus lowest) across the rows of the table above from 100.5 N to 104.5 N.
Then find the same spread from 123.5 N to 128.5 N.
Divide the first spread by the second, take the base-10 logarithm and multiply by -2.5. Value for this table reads 0.45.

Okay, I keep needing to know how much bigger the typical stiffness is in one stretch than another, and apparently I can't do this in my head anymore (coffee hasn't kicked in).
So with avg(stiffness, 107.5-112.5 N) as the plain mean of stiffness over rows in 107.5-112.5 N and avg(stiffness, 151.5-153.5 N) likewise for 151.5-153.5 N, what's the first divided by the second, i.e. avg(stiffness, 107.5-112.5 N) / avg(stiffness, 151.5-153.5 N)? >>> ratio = 1.17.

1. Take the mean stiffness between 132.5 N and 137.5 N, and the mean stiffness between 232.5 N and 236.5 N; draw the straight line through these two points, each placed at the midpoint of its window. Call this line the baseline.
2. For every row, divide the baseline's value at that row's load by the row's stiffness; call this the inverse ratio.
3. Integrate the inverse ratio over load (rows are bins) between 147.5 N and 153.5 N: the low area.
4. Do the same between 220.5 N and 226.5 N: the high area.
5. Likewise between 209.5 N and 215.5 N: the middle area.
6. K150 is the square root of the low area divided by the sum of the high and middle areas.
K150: 0.81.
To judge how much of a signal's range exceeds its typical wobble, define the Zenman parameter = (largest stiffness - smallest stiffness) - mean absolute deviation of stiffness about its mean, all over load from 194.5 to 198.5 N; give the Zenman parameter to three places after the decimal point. 0.057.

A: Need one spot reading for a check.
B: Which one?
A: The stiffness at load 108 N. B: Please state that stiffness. 2.555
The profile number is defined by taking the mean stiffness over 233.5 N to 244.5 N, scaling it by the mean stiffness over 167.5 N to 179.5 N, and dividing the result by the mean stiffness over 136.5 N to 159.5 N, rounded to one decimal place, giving 4.8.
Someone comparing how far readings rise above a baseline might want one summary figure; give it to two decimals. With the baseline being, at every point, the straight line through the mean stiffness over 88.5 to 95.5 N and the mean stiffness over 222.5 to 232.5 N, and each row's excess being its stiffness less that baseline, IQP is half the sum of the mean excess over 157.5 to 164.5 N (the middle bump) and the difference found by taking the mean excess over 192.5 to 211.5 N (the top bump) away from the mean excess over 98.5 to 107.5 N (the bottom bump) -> -0.15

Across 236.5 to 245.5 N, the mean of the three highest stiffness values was 3.58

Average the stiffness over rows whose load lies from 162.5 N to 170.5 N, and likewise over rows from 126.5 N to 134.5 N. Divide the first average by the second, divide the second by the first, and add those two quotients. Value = 2.00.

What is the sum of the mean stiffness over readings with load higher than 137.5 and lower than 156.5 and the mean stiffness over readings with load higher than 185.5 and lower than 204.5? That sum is 5.2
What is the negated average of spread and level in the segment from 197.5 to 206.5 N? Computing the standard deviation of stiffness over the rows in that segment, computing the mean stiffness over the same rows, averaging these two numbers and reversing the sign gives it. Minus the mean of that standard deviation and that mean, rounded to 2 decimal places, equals -1.68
